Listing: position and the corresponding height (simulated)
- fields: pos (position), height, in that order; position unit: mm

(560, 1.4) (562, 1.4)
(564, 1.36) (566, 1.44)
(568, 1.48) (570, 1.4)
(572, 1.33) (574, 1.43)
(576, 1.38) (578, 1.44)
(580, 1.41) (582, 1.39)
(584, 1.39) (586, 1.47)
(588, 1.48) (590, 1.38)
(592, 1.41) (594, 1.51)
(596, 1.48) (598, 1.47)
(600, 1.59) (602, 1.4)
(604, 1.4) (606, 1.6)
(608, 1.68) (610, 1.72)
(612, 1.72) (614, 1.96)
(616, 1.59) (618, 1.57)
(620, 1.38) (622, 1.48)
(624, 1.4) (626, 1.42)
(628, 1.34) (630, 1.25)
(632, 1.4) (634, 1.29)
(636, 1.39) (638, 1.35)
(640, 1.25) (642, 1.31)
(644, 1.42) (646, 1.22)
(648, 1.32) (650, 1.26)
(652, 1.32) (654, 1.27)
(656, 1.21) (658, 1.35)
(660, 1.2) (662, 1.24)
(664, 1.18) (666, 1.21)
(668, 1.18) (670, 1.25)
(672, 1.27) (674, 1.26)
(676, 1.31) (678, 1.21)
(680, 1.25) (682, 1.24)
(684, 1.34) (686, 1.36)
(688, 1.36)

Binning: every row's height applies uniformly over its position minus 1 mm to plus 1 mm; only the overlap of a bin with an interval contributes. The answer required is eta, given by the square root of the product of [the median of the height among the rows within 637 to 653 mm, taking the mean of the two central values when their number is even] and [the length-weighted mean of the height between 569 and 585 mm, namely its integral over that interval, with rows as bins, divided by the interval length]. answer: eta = 1.36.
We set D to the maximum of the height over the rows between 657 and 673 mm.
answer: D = 1.35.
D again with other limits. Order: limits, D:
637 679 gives 1.42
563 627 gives 1.96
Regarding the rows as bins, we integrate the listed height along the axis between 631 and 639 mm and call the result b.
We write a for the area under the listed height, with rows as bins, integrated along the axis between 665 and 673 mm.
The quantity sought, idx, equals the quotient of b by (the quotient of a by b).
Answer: 12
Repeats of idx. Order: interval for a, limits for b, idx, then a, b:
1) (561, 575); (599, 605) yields 4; 20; 9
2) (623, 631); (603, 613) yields 24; 11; 16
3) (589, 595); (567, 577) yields 23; 9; 14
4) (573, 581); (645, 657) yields 20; 11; 15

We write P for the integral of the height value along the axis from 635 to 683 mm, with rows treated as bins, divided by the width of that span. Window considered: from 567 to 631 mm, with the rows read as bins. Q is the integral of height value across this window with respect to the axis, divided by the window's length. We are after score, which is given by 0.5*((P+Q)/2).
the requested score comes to 0.687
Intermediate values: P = 1.27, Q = 1.48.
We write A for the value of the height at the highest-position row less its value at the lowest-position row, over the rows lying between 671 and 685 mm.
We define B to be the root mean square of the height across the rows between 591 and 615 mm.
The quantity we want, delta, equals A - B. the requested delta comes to -1.52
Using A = 0.07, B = 1.59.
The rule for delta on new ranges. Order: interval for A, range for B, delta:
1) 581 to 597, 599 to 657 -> -1.35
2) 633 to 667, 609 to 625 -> -1.69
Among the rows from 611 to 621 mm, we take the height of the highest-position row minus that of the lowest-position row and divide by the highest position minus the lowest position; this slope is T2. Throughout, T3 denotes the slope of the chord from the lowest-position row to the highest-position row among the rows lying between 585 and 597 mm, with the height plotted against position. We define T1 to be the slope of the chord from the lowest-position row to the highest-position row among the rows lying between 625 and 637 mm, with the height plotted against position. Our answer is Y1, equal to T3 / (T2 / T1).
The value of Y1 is 0.00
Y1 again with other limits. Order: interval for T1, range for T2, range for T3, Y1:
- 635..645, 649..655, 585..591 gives -0.03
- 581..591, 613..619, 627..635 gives 0.00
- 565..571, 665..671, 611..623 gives 0.02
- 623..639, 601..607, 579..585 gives 0.00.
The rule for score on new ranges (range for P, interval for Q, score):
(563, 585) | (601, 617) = 0.760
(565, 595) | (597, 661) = 0.711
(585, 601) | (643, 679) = 0.683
